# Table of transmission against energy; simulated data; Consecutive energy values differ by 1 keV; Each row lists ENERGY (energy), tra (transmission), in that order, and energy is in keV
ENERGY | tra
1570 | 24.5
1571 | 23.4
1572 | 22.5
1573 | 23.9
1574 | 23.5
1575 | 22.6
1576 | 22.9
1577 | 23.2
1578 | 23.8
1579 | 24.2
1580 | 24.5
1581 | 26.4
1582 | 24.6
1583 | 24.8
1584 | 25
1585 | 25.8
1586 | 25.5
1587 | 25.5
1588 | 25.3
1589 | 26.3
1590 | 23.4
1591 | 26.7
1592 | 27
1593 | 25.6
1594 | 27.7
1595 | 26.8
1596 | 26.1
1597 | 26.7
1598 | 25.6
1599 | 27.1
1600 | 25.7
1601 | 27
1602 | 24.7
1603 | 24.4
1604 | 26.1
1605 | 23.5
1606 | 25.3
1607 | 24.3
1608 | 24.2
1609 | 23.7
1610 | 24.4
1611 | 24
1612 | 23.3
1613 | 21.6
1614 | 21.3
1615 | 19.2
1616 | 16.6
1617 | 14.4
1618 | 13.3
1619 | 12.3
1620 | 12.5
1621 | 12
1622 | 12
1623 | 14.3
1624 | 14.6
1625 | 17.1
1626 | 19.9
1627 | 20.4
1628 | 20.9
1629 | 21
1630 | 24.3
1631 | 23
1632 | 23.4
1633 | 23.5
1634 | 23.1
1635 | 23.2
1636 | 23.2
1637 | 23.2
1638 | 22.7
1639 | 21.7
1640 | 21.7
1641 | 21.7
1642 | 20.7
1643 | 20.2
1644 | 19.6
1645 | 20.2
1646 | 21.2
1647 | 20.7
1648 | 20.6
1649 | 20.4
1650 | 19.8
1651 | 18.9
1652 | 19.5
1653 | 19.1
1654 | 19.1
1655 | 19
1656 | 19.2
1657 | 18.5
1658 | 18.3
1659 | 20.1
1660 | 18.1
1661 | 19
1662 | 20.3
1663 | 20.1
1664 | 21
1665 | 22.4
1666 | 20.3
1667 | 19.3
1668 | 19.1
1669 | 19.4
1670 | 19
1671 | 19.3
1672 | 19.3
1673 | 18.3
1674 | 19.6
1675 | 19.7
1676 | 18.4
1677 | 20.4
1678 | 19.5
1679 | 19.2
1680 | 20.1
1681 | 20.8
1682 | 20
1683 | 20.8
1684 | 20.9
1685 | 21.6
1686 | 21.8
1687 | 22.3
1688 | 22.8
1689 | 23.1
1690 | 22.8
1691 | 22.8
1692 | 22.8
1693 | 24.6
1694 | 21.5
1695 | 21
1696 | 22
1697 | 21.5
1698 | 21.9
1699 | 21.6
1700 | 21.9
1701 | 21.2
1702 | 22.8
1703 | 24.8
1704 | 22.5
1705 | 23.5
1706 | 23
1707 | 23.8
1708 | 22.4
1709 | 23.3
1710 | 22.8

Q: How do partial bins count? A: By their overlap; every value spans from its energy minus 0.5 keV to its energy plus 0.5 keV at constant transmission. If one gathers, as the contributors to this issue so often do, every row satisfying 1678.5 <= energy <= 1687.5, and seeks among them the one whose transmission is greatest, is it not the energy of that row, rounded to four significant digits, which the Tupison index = 1687 keV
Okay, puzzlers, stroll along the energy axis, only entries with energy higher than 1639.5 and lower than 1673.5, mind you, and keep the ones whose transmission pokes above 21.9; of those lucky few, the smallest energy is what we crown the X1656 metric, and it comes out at 1665 keV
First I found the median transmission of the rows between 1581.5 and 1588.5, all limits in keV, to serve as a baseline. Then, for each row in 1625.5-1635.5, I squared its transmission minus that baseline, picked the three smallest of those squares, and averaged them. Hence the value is 2.6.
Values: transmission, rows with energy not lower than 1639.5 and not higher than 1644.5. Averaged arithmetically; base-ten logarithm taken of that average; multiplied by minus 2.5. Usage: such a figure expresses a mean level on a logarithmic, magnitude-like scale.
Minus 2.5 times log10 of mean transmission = -3.29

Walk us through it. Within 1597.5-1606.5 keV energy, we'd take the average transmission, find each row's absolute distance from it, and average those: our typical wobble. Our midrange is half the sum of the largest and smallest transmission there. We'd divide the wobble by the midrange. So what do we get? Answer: 0.036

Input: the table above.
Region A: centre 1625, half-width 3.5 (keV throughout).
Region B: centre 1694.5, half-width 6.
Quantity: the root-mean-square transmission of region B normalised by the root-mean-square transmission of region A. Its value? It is 1.29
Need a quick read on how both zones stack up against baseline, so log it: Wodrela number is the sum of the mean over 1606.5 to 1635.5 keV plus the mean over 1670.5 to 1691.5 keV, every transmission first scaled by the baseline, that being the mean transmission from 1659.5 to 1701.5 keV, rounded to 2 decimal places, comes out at 1.94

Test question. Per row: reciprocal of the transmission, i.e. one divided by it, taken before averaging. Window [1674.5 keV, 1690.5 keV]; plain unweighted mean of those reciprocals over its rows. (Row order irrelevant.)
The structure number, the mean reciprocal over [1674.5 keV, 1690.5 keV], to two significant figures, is 0.048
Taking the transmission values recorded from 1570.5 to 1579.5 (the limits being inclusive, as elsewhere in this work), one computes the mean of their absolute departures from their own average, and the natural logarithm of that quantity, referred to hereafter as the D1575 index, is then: -0.7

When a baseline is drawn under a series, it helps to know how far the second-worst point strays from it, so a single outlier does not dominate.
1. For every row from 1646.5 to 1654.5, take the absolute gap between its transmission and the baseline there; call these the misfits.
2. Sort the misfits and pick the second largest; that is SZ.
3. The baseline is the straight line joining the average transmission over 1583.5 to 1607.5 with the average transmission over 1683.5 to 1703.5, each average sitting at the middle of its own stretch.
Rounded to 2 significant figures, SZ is 4.6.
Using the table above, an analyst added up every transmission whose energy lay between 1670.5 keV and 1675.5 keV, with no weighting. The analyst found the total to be 96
